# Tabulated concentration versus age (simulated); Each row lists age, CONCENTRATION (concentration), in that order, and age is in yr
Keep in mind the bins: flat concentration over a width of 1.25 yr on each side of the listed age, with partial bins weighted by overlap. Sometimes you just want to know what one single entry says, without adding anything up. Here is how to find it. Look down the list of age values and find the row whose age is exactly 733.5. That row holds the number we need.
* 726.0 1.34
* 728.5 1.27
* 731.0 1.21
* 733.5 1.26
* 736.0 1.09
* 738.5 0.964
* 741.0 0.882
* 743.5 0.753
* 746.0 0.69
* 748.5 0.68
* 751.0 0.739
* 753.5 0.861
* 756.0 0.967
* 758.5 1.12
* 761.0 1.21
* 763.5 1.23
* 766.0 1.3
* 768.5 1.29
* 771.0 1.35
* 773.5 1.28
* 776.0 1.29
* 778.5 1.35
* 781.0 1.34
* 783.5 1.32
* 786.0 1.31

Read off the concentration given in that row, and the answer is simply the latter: 1.26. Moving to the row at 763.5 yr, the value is 1.23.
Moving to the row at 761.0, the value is 1.21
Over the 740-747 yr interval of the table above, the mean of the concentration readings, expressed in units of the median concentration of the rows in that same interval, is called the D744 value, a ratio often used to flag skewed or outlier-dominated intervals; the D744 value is 1.03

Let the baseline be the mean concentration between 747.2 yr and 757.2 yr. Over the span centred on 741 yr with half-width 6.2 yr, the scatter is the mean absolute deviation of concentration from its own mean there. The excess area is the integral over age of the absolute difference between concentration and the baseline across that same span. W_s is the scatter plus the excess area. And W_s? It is 1.8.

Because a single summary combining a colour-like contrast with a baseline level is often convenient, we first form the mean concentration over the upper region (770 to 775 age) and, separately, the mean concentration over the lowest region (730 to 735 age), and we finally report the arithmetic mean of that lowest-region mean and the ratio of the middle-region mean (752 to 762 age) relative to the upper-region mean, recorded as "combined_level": 1.01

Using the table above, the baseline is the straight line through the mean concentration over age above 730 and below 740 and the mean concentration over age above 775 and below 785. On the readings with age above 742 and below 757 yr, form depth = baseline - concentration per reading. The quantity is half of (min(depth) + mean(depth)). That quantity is 0.33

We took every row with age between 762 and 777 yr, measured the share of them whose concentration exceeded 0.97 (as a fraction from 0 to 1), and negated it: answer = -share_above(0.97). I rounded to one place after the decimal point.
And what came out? -1.0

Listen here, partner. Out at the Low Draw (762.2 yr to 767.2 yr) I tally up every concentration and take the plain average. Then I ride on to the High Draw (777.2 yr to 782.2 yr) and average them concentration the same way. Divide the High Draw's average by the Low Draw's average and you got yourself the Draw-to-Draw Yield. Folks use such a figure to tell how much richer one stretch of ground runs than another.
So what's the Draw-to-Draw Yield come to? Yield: 1.1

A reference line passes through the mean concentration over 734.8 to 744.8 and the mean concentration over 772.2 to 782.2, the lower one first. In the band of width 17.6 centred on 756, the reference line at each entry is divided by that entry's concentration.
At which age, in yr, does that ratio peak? 748.5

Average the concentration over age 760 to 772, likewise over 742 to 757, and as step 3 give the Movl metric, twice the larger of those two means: 2.55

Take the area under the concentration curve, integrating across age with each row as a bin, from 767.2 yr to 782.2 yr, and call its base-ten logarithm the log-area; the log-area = 1.30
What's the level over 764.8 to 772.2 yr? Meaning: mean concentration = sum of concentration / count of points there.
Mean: 1.31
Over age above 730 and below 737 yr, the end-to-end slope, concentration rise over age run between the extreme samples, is -0.024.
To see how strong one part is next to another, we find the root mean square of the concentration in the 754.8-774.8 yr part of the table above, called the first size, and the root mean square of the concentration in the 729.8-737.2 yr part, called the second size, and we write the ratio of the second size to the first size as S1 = 1.0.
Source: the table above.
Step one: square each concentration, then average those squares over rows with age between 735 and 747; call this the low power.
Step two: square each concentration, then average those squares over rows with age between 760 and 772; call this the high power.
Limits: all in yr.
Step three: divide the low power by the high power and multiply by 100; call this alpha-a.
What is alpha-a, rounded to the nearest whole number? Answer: 48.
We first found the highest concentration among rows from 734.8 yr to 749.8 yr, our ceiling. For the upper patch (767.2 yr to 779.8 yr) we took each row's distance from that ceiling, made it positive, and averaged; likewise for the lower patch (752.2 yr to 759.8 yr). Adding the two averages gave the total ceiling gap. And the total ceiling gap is 0.35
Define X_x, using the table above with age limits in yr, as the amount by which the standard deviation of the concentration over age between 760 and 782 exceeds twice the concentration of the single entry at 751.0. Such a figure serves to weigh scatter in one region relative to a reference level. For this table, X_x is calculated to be -1.43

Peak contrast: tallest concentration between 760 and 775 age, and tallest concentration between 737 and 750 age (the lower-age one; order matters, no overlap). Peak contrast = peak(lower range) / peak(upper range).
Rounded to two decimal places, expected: 0.71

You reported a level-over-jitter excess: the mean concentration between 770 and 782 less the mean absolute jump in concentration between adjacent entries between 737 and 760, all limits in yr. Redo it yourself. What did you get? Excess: 1.23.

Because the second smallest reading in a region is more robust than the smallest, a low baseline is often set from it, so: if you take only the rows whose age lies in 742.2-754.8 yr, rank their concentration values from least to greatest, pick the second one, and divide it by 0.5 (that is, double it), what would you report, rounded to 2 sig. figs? 1.4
